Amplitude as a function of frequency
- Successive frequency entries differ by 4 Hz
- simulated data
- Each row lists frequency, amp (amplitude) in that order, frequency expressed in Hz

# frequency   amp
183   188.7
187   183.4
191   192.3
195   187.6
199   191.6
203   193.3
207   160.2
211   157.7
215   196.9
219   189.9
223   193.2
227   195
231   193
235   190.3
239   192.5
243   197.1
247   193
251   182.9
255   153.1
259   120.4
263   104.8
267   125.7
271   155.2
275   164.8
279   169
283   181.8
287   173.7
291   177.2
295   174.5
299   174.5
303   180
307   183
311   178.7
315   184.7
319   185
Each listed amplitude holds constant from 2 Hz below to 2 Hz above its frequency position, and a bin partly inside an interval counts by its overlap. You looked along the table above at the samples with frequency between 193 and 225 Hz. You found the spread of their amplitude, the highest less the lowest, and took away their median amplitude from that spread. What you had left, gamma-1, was -152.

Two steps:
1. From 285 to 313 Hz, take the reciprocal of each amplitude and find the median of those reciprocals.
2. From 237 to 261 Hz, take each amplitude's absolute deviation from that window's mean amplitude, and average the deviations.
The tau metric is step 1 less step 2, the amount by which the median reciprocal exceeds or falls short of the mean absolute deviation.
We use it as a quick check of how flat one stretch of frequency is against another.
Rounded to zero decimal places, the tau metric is -24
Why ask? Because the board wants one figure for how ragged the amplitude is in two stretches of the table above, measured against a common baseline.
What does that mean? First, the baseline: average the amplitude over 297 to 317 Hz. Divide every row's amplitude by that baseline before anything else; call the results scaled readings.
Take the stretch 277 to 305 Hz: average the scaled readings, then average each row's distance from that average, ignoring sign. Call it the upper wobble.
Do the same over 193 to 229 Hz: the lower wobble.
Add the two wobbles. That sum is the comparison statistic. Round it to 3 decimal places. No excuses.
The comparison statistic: 0.083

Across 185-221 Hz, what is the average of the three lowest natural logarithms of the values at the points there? 5.12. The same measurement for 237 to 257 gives 5.17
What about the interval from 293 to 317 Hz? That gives 5.17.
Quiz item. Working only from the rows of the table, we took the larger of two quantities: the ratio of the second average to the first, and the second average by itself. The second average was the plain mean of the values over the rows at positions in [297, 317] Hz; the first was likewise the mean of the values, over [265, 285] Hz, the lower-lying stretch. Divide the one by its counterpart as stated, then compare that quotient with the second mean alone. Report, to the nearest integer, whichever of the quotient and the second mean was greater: 180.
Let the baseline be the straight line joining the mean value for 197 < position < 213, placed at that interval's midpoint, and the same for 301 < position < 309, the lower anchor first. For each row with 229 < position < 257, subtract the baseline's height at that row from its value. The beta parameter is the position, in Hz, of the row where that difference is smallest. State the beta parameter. 255 Hz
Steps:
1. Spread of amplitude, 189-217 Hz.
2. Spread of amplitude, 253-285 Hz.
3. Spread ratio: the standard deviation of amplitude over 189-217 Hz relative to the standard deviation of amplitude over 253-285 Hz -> 1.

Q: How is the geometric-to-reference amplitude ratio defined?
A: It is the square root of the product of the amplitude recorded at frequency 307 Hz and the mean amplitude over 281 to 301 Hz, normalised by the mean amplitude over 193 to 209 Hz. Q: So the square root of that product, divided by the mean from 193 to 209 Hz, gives 0.98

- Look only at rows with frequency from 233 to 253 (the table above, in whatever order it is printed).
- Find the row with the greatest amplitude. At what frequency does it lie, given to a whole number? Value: 243 Hz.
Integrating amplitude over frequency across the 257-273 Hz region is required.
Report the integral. 2024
